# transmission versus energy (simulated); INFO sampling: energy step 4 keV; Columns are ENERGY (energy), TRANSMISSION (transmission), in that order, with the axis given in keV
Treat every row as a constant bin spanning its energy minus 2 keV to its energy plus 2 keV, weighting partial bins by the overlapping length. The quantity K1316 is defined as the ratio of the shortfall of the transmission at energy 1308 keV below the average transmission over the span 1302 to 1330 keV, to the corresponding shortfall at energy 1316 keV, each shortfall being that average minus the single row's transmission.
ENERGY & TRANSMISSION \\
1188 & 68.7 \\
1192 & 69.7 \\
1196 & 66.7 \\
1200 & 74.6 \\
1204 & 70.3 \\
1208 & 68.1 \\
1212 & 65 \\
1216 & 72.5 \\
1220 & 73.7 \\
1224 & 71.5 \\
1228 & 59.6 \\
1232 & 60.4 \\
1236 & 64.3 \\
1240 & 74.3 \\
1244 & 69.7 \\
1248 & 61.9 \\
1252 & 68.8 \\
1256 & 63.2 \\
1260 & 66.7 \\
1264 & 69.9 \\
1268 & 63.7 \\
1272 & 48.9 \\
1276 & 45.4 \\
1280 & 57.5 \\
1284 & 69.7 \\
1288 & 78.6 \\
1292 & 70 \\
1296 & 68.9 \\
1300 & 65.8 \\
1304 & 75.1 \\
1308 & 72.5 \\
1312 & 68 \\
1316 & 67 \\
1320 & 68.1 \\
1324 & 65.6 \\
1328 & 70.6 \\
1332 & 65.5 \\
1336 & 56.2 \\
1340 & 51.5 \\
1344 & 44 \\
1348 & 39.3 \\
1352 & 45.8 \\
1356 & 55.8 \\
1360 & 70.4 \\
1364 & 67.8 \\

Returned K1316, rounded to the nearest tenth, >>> -1.2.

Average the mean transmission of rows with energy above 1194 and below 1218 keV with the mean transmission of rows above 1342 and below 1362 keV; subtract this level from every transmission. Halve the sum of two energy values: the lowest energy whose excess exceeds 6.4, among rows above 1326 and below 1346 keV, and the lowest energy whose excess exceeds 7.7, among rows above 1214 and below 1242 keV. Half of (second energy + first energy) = 1272 keV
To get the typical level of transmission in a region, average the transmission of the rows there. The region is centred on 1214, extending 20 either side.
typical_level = 68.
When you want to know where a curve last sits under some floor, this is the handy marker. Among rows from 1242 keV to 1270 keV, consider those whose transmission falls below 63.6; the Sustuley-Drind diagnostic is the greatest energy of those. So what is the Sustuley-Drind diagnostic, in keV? 1256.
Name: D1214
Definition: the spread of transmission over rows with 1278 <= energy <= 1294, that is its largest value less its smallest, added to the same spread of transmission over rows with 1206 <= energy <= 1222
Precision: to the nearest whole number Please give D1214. 30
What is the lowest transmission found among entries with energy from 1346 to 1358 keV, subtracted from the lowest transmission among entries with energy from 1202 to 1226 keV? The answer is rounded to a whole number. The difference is 26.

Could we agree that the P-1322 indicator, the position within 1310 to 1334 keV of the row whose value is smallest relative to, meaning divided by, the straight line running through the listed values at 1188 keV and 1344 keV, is 1316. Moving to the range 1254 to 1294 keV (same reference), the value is 1276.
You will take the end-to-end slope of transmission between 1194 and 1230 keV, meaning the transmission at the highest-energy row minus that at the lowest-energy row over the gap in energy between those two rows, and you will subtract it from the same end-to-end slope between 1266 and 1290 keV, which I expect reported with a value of 1.0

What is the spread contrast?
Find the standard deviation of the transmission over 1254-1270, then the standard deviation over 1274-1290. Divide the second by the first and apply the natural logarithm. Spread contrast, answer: 1.5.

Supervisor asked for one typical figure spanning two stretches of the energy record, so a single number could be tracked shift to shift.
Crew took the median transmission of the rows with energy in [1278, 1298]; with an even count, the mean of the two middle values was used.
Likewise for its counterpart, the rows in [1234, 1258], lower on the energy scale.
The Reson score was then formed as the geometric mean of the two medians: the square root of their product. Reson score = 68.1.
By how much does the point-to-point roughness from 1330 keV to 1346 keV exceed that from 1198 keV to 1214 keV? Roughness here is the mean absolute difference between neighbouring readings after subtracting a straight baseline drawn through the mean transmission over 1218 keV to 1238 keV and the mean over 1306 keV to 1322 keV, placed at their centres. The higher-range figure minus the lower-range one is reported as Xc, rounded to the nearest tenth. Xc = 4.0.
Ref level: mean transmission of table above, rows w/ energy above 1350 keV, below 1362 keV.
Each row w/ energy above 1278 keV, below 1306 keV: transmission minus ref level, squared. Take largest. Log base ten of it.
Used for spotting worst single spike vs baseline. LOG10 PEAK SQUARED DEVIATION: 2.66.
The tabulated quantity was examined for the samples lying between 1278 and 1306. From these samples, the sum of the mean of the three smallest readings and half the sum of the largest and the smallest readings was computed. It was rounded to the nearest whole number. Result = 132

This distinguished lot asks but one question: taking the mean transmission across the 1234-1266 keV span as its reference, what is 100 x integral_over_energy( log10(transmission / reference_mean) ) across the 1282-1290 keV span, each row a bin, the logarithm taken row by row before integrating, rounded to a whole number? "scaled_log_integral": 33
